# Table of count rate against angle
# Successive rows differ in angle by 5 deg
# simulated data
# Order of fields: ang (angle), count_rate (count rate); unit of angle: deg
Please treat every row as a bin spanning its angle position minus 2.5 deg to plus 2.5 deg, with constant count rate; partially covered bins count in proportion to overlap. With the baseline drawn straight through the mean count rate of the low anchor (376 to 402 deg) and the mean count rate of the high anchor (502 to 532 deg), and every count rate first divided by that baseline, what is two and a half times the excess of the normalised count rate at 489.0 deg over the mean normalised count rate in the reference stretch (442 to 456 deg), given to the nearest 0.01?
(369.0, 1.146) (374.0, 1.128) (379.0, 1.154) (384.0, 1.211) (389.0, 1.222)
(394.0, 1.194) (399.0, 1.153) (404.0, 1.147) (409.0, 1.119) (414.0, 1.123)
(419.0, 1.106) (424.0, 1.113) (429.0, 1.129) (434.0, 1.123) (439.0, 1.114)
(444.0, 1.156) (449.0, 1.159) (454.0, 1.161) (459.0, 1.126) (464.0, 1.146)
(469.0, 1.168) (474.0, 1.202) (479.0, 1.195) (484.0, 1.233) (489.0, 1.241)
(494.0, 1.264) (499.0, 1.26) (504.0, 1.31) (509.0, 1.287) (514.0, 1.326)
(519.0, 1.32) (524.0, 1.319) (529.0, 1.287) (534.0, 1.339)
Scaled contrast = 0.09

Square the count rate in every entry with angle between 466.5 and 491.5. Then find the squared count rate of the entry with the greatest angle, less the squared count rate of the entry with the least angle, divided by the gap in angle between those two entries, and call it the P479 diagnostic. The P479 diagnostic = 0.009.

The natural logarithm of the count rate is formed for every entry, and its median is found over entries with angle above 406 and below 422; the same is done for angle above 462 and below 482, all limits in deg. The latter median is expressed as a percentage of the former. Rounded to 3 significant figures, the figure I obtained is 148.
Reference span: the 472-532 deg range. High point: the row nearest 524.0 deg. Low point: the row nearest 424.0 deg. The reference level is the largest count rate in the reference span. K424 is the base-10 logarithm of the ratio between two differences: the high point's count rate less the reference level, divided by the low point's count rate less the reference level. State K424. -1.5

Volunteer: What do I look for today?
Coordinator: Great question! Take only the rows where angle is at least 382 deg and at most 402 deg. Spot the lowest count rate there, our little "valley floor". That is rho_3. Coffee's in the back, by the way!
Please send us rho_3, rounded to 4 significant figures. 1.153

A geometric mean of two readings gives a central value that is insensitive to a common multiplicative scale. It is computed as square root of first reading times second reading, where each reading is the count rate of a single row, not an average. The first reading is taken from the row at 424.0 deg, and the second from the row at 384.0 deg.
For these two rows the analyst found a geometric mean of 1.16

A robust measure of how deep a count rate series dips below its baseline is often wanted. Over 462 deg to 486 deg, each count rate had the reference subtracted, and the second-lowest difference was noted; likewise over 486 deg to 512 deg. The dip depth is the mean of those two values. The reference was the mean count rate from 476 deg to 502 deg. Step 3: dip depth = -0.025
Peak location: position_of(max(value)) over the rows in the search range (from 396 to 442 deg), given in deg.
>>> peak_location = 399.0 deg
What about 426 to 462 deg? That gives 454.0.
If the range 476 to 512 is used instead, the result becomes 504.0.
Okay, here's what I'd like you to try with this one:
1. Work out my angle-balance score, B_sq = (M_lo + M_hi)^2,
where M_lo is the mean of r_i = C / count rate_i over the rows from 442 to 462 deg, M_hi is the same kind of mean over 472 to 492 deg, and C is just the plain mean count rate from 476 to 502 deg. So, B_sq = 4.39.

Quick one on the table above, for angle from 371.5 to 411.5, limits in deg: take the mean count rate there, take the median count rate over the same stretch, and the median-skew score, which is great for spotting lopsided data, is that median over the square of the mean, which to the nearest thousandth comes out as 0.848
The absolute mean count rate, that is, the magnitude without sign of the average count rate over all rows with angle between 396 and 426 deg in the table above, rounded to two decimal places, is 1.13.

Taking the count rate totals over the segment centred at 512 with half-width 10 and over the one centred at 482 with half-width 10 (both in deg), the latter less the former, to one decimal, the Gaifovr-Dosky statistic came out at -0.4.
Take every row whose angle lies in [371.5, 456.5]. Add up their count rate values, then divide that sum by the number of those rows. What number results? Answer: 1.148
